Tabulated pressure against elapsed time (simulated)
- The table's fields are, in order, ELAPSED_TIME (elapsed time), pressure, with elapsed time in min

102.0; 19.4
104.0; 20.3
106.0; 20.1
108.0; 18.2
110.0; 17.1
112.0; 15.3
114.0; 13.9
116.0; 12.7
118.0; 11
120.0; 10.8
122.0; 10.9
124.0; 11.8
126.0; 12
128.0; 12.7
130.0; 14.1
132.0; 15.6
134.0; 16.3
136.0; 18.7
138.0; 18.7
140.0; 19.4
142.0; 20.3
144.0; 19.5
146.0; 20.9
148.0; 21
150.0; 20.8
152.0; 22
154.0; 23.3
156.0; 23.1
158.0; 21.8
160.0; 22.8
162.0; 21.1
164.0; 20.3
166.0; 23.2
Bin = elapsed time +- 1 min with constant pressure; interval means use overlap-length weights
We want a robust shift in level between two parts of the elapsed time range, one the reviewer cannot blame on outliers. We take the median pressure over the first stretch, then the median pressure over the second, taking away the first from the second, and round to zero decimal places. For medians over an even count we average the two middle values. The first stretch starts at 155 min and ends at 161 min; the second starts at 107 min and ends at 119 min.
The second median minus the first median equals -8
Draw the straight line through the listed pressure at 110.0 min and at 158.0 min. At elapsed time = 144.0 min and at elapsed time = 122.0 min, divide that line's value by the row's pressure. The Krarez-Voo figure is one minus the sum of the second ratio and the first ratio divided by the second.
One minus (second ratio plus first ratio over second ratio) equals -1.3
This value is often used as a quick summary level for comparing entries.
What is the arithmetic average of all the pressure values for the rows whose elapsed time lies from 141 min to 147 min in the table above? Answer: 20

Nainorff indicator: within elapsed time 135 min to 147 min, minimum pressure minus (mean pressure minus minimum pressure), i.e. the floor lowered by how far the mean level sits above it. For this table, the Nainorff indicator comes 18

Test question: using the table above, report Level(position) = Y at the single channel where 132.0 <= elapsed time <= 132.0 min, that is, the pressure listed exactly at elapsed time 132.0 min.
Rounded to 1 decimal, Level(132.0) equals 15.6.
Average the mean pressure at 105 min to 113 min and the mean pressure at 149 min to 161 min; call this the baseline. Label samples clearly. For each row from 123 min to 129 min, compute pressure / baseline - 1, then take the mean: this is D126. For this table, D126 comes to -0.4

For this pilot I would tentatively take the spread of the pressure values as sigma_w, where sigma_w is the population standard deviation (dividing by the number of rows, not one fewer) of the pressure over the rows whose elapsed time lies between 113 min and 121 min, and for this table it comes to 1.27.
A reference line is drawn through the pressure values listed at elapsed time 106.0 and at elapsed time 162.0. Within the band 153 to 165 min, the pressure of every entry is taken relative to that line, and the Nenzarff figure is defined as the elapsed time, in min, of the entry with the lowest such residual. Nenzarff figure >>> 164.0 min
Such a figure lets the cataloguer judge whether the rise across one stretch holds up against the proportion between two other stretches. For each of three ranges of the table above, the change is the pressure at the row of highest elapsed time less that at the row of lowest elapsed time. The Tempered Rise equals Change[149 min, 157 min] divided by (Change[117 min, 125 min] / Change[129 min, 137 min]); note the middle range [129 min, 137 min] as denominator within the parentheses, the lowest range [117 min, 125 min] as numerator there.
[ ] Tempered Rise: 13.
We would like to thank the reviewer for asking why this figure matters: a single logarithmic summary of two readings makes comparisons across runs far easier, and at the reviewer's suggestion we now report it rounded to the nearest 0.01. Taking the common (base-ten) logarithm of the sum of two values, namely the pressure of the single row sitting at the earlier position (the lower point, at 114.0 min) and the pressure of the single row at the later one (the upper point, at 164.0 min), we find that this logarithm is 1.53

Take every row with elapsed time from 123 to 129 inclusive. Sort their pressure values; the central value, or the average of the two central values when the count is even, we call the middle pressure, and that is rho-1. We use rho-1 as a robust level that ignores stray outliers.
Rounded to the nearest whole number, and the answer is 12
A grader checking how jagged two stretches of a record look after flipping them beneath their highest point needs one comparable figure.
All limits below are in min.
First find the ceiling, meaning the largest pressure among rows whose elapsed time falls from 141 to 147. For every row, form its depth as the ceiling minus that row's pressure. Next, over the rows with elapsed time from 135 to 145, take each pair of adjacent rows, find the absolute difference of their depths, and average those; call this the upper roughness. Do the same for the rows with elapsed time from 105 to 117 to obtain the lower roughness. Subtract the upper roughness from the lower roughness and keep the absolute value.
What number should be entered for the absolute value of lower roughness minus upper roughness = 0.88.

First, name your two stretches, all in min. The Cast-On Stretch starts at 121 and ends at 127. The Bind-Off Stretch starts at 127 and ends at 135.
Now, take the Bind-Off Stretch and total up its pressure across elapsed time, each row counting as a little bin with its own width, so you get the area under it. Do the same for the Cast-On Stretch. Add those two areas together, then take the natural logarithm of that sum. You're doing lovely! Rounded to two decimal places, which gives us 5.23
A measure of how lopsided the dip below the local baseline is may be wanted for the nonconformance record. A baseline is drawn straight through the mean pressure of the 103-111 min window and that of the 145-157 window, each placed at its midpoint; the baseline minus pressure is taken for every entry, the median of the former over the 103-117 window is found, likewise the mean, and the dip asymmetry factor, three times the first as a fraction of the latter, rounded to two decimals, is 2.61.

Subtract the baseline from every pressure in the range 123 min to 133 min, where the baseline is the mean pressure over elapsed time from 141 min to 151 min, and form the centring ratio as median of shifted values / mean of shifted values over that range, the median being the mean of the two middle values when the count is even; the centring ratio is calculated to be 1.1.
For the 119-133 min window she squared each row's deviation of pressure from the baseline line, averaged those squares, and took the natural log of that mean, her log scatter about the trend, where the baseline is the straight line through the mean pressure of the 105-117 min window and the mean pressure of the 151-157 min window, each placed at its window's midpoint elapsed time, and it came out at 3.60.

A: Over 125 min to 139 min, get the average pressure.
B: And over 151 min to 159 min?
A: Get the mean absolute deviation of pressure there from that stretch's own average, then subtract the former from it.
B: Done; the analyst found -14.8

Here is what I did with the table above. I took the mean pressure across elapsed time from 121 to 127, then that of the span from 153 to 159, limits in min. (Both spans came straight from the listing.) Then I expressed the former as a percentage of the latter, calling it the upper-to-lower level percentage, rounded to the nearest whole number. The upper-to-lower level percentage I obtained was 51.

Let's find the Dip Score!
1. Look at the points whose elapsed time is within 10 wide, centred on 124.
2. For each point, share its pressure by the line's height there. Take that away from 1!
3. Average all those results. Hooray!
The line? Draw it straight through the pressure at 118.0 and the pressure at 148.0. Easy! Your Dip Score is 0.10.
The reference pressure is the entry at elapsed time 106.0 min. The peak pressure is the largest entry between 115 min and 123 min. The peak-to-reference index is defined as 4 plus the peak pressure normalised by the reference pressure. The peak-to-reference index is 4.6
